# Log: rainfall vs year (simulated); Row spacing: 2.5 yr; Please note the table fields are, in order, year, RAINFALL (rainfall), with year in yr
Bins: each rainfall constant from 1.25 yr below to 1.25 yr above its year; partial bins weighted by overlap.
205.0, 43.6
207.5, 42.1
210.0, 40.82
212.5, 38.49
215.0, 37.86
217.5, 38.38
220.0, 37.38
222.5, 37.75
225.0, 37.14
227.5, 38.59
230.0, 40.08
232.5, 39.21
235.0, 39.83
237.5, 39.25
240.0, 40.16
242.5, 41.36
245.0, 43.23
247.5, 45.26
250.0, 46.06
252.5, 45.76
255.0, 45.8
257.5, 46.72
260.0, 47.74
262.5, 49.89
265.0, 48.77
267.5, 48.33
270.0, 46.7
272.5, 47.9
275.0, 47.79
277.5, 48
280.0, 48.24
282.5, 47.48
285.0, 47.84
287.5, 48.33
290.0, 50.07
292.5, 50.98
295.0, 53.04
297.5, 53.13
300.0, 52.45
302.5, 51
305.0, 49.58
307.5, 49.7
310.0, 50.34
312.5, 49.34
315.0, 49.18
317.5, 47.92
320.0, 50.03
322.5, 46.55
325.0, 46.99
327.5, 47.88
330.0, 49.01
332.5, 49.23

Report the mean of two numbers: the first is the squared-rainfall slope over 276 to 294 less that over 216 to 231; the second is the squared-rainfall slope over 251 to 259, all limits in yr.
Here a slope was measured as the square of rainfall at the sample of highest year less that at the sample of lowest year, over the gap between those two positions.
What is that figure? 13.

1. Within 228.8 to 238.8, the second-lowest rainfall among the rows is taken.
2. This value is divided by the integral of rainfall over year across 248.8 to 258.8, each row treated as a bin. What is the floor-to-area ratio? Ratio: 0.085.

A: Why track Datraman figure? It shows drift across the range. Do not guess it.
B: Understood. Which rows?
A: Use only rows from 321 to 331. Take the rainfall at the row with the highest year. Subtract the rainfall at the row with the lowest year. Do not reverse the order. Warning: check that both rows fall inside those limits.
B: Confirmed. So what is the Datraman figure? 2.5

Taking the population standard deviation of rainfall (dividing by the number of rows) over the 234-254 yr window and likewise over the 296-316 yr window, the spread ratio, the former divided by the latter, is 1.9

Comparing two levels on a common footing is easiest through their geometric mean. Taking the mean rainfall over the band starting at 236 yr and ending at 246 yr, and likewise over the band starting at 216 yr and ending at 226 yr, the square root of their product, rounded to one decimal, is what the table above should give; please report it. 39.3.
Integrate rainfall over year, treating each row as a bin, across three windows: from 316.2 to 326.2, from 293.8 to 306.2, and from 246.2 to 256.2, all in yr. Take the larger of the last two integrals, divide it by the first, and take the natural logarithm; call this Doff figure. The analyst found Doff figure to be 0.3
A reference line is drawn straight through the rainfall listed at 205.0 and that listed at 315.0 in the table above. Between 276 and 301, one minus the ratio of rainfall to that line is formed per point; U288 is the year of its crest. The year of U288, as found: 282.5 yr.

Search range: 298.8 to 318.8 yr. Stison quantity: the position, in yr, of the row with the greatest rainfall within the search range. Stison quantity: 300.0 yr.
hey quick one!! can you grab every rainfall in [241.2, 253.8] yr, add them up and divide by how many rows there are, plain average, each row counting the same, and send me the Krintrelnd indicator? 44.3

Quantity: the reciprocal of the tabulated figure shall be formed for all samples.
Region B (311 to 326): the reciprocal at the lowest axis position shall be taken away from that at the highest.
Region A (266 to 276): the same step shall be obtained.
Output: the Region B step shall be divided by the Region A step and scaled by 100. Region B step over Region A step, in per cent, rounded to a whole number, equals 434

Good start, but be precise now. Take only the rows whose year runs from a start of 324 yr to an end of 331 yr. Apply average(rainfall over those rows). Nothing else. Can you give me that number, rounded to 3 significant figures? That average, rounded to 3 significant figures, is 48.0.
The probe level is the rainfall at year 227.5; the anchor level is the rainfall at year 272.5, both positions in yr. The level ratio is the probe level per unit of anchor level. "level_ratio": 0.81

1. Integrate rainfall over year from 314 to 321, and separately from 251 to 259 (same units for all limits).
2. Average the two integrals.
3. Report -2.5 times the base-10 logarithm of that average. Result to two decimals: -6.38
